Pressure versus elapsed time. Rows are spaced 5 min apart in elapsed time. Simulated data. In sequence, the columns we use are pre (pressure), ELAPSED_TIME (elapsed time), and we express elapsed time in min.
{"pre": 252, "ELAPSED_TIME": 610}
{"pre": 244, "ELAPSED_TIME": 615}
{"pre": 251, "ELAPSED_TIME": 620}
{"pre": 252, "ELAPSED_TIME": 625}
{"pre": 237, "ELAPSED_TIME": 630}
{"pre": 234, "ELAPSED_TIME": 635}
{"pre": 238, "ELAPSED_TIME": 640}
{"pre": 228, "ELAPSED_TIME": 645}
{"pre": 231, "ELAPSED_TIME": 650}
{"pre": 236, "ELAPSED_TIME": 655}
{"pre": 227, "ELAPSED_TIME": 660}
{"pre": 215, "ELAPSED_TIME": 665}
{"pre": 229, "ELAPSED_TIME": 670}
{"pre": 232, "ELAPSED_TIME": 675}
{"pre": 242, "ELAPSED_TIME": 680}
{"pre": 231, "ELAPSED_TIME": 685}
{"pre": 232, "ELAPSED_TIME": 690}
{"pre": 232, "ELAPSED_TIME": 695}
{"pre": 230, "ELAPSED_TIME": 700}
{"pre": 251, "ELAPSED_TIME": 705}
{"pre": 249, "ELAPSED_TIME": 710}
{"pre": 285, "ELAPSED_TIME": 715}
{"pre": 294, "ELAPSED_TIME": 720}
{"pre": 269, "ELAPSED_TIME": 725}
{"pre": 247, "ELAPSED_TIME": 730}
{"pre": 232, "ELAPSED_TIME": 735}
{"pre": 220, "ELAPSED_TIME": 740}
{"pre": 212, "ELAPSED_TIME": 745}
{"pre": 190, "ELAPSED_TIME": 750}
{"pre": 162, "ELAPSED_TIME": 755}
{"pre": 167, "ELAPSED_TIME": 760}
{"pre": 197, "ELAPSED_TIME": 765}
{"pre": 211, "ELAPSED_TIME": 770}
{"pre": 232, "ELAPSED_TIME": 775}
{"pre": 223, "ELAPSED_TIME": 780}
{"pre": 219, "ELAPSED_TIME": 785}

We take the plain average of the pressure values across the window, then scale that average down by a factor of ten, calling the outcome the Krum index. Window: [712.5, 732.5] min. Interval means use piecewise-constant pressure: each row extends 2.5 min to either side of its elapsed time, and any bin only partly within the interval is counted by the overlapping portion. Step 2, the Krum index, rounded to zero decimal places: 27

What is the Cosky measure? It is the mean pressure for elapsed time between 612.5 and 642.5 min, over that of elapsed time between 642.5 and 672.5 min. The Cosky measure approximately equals 1.07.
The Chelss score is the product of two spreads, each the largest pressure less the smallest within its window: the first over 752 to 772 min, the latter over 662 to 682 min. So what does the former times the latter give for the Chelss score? 1323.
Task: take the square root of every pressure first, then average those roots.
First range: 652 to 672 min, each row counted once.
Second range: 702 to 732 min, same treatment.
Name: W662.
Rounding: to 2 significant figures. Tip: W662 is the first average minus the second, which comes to -1.2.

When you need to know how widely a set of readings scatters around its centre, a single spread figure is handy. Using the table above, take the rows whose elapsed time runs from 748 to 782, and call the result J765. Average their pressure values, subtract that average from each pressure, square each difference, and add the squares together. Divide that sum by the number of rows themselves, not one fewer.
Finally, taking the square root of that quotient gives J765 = 25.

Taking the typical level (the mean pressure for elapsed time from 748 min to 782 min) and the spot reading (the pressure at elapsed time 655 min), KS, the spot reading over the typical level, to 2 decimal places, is 1.20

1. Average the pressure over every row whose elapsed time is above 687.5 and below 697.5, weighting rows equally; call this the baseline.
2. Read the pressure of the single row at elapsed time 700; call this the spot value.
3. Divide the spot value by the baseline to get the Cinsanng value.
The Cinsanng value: 0.99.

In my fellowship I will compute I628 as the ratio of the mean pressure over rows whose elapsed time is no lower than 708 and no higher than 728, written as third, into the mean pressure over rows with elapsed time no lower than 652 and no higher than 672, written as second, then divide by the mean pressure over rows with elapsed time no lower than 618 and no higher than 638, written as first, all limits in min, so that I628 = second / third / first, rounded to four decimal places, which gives 0.0034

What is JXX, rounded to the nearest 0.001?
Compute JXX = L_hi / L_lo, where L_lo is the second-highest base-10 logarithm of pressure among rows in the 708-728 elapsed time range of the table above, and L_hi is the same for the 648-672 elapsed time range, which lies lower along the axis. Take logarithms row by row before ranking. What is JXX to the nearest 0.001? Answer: 0.963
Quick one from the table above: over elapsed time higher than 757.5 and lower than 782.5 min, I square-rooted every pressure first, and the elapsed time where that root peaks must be 775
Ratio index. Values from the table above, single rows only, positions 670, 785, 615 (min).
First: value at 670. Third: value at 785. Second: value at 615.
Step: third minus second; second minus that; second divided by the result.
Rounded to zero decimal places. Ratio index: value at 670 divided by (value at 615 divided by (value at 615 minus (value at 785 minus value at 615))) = 252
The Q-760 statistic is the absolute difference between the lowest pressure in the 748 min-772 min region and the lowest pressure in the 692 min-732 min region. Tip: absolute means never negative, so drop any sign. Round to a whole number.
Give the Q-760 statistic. 68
